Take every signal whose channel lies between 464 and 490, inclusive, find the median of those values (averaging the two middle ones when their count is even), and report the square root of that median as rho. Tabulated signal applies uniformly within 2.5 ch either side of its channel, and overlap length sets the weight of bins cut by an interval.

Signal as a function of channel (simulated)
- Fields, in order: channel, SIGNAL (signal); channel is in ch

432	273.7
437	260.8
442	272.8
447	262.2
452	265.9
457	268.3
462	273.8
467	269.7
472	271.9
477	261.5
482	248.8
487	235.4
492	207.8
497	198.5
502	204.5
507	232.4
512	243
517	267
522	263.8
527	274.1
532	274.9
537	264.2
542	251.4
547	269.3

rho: 16.2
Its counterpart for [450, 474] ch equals 16.4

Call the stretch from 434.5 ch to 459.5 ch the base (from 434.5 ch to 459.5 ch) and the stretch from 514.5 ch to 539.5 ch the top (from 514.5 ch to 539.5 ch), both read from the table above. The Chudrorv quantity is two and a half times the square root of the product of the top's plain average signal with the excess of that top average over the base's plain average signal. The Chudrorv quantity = 69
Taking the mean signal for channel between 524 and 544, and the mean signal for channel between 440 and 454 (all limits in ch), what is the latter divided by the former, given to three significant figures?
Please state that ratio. 1.00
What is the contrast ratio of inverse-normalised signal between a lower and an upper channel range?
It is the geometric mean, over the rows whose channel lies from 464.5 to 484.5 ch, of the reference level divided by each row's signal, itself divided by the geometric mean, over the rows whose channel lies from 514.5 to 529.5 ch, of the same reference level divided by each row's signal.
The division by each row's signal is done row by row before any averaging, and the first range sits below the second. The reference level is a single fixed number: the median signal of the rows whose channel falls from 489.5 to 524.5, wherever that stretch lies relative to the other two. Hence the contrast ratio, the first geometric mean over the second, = 1.02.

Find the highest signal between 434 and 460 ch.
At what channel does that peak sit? 442 ch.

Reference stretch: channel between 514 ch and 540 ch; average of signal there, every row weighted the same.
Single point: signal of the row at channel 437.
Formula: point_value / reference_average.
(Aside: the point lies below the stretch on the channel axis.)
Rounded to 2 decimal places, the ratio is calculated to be 0.97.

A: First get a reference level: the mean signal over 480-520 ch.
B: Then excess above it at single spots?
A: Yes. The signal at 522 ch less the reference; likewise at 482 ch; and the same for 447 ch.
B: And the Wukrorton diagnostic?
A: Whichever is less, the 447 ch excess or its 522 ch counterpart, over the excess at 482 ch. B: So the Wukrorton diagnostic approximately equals 1.7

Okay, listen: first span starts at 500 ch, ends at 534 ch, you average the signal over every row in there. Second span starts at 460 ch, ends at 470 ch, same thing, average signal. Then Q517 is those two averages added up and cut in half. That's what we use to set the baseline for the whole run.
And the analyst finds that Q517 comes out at 262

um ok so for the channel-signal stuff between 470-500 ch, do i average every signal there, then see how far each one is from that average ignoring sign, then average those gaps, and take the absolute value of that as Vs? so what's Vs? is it 23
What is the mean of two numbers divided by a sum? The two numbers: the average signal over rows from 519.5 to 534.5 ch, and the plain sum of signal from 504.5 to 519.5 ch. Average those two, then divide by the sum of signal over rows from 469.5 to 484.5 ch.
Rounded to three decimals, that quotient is 0.648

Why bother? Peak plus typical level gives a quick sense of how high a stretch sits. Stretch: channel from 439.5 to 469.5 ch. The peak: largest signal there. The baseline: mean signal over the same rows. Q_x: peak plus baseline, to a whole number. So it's 543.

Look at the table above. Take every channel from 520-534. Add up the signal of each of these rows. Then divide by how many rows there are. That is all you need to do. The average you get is 271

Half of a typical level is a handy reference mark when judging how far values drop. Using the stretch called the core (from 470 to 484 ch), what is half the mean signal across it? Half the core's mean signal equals 130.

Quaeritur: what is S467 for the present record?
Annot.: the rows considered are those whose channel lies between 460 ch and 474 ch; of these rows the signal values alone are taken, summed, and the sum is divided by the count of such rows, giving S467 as 272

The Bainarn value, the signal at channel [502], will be 204.5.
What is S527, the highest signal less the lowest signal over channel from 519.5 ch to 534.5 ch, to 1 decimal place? 11.1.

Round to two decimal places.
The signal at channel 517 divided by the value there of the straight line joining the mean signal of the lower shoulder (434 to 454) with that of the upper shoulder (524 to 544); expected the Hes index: 1.00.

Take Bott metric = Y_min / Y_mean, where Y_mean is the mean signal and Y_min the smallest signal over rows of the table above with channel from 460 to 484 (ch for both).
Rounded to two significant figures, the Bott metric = 0.94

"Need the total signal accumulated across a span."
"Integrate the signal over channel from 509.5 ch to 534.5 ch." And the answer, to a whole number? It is 6614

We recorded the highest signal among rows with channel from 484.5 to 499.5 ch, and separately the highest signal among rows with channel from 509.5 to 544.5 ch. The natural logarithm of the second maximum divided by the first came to 0.155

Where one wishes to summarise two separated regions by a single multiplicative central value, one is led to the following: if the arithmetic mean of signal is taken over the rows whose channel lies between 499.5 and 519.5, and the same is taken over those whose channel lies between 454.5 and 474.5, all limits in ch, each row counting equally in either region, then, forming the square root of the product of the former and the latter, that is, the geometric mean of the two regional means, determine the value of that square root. 253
